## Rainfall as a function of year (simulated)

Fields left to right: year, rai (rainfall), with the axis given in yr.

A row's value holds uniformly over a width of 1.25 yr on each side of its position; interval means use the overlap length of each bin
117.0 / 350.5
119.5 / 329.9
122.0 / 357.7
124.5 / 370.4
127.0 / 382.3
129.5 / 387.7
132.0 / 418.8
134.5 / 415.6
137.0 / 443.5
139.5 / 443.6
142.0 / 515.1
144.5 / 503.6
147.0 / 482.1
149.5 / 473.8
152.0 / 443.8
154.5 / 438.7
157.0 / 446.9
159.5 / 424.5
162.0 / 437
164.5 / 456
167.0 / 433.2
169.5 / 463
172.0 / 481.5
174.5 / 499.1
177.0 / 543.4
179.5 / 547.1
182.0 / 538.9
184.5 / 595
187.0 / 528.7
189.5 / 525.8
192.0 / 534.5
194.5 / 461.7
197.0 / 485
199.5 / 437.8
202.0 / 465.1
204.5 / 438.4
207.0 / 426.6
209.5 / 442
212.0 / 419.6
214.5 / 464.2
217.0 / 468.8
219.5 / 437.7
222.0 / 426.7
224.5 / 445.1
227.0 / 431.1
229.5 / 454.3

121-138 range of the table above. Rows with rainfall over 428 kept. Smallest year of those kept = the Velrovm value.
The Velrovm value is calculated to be 137.0 yr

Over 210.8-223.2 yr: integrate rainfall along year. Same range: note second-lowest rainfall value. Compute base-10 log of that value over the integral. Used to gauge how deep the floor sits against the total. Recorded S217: -1.11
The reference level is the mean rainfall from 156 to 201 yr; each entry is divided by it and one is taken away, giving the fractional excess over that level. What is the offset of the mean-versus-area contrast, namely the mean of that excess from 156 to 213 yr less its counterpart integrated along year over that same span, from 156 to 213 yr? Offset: 1.3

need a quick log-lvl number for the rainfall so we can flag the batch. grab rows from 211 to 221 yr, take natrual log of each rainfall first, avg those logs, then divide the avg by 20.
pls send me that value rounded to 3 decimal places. 0.305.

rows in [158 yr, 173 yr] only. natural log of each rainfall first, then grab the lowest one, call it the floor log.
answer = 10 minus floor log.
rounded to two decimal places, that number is 3.95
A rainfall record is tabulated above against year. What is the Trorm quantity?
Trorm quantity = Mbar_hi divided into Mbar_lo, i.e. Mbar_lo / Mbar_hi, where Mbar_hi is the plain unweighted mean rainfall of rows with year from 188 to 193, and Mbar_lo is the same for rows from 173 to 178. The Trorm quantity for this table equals 0.98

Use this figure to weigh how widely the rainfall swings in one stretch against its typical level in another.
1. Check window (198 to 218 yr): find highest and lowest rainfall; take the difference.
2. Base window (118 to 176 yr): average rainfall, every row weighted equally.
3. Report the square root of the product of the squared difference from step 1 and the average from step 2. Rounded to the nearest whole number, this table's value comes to 1028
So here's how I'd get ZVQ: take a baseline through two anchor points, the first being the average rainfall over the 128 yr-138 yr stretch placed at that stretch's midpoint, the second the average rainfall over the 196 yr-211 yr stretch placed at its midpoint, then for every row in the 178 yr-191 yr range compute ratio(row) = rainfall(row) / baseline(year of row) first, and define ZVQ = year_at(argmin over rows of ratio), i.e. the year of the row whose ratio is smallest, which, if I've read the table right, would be 189.5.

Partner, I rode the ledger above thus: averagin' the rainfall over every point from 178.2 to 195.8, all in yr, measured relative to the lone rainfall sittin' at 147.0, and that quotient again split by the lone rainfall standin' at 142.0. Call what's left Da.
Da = 0.0021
